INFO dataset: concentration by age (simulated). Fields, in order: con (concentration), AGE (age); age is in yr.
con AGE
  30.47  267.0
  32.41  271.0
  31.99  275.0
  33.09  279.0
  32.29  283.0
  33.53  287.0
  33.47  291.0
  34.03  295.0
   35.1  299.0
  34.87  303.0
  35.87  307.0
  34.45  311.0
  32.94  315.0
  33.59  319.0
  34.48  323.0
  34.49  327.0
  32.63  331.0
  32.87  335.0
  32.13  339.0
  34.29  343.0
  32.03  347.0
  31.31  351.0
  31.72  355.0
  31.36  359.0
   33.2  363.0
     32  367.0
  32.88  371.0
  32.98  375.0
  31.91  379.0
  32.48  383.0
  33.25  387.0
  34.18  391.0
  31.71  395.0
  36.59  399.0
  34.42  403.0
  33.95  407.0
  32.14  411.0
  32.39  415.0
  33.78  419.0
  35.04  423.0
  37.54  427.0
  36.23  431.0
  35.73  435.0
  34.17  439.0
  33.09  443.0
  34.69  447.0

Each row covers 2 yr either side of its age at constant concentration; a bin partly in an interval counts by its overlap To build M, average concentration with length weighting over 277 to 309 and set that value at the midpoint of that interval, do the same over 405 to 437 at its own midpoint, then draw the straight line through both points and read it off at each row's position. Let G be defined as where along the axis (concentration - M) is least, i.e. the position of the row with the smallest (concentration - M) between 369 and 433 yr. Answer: 395.0 yr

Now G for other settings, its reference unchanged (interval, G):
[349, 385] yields 351.0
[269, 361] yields 351.0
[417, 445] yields 443.0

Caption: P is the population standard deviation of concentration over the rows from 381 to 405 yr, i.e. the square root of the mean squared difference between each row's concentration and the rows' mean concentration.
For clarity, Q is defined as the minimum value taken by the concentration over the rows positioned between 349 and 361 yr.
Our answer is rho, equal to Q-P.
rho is 29.7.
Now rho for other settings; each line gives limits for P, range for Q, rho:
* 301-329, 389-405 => 30.8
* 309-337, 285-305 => 32.7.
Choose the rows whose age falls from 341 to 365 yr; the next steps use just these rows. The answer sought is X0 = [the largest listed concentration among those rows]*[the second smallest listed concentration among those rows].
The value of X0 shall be 1075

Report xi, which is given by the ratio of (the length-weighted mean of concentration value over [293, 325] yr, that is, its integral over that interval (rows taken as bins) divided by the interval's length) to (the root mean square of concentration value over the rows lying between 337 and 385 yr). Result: 1.063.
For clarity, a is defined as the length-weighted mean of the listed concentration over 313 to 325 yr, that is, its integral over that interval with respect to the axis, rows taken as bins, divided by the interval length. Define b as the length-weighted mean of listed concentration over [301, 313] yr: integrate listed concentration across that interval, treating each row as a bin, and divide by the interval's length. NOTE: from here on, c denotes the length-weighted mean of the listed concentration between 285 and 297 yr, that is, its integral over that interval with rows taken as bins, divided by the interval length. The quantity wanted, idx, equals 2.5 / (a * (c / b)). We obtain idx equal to 0.077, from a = 33.7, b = 35.1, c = 33.7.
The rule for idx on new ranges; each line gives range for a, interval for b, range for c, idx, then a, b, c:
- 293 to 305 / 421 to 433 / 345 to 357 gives 0.083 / 34.7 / 36.3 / 31.7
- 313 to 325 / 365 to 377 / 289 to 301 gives 0.071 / 33.7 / 32.6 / 34.2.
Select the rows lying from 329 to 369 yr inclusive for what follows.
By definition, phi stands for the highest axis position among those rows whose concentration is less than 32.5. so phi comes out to 367.0 yr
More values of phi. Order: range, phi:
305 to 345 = 339.0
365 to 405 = 395.0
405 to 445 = 415.0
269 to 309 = 283.0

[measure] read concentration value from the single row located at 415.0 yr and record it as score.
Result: 32.39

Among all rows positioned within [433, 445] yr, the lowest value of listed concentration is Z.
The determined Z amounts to 33.09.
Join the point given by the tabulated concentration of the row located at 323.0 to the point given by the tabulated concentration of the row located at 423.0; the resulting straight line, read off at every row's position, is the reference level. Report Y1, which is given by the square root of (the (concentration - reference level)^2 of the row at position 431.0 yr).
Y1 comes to 1.1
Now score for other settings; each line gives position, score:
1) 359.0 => 31.36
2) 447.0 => 34.69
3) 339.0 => 32.13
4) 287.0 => 33.53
